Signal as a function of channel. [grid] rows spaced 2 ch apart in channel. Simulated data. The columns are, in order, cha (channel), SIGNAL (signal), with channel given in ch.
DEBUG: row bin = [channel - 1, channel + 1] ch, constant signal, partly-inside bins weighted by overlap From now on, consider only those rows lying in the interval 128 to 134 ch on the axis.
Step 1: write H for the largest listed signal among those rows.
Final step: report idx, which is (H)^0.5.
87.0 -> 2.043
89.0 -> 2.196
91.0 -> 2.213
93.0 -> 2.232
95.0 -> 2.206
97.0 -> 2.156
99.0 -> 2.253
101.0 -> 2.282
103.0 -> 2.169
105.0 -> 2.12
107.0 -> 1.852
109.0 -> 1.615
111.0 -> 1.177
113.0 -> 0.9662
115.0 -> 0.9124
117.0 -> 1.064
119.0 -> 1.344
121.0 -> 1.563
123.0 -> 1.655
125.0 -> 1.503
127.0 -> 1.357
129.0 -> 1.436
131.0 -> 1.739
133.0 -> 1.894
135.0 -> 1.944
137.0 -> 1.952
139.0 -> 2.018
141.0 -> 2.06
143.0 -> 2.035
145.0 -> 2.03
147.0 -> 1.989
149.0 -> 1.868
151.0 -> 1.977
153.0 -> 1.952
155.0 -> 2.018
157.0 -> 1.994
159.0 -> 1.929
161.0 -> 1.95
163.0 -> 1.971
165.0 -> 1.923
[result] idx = 1.38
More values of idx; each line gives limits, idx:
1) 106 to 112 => 1.36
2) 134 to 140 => 1.42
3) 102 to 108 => 1.47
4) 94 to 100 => 1.50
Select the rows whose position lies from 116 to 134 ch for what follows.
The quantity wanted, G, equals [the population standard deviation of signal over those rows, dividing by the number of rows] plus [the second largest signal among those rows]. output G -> 1.97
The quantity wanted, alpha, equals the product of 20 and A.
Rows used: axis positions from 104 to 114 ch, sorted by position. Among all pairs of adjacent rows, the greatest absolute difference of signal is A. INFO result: 8.8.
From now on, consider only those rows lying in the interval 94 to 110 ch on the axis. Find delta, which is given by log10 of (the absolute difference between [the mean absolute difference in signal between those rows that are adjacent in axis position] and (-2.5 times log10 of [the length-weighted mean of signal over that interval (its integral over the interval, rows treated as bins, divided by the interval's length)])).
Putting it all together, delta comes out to -0.04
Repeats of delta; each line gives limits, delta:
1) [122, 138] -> -0.16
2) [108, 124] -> -0.32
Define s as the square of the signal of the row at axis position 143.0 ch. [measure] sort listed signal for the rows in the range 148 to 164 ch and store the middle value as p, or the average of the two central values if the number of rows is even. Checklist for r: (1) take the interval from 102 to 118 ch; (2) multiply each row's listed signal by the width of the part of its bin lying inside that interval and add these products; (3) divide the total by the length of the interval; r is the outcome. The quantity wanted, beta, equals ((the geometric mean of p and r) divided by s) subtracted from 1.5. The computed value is 1.09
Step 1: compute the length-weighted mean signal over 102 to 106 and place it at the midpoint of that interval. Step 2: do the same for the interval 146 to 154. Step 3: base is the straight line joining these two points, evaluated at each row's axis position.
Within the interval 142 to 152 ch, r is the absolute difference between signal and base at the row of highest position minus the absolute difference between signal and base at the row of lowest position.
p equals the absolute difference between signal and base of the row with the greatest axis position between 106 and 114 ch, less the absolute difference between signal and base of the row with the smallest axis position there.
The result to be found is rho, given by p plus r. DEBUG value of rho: 0.84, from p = 0.86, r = 0.0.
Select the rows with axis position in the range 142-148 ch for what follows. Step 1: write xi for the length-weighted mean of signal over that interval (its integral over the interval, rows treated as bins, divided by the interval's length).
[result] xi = 2.02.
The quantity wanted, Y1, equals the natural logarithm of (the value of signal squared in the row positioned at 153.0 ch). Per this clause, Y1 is 1.3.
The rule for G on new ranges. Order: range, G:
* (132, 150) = 2.10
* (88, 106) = 2.30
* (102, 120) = 2.58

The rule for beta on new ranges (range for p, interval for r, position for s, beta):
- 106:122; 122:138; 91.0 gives 1.20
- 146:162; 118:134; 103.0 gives 1.13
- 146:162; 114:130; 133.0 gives 1.05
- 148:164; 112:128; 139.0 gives 1.11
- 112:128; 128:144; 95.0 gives 1.17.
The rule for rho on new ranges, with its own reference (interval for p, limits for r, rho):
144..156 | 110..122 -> -0.40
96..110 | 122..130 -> 0.68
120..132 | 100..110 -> 0.16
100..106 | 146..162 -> -0.08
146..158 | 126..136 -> -0.57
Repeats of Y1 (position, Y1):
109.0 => 1.0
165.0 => 1.3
